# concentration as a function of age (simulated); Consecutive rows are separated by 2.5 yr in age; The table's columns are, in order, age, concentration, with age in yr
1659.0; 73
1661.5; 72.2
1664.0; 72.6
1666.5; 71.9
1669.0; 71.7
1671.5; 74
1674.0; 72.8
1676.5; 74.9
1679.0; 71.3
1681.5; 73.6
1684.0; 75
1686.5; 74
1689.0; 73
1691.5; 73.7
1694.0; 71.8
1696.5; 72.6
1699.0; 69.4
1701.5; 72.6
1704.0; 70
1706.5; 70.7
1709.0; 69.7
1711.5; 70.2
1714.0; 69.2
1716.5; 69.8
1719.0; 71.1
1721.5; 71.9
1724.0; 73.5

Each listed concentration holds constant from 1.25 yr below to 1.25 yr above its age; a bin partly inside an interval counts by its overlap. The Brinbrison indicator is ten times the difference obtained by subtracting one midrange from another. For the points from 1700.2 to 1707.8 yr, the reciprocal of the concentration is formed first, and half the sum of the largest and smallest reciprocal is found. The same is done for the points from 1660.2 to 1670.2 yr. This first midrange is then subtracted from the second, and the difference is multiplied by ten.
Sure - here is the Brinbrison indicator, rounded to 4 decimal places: -0.0017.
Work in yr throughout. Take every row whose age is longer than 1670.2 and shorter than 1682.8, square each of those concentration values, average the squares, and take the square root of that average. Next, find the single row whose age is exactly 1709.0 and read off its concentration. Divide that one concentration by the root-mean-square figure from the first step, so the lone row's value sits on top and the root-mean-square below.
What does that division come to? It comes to 0.95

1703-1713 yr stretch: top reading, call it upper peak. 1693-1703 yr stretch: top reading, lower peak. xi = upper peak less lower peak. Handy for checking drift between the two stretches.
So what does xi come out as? -1.9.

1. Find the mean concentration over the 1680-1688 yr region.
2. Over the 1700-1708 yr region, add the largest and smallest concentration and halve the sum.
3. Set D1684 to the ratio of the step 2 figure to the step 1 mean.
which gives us 0.96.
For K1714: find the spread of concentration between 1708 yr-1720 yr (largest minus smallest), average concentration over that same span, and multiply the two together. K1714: 133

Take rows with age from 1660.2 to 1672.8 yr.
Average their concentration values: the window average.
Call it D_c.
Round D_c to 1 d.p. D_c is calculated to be 72.5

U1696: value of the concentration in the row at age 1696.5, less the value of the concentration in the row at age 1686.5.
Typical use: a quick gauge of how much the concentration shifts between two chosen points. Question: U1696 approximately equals -1.4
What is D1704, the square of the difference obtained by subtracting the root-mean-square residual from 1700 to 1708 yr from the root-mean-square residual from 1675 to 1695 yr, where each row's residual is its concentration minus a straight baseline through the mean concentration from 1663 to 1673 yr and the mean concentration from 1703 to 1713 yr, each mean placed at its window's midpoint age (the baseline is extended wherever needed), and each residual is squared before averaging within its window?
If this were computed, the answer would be 1.0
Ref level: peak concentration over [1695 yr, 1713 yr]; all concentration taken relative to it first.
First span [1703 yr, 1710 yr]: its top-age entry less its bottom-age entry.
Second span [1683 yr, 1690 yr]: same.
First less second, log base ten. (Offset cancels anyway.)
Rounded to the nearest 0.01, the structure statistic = 0.23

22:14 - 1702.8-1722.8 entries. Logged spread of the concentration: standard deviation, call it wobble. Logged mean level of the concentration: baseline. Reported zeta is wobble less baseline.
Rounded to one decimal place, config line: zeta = -69.5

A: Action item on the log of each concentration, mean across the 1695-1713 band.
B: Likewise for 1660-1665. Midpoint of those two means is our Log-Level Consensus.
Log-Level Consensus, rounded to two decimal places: 1.85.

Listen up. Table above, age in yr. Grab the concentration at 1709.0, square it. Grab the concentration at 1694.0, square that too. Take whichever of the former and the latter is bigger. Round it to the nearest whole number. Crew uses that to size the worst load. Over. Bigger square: 5155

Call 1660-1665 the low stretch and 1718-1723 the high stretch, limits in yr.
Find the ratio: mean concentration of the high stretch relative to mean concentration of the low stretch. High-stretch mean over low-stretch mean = 0.99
